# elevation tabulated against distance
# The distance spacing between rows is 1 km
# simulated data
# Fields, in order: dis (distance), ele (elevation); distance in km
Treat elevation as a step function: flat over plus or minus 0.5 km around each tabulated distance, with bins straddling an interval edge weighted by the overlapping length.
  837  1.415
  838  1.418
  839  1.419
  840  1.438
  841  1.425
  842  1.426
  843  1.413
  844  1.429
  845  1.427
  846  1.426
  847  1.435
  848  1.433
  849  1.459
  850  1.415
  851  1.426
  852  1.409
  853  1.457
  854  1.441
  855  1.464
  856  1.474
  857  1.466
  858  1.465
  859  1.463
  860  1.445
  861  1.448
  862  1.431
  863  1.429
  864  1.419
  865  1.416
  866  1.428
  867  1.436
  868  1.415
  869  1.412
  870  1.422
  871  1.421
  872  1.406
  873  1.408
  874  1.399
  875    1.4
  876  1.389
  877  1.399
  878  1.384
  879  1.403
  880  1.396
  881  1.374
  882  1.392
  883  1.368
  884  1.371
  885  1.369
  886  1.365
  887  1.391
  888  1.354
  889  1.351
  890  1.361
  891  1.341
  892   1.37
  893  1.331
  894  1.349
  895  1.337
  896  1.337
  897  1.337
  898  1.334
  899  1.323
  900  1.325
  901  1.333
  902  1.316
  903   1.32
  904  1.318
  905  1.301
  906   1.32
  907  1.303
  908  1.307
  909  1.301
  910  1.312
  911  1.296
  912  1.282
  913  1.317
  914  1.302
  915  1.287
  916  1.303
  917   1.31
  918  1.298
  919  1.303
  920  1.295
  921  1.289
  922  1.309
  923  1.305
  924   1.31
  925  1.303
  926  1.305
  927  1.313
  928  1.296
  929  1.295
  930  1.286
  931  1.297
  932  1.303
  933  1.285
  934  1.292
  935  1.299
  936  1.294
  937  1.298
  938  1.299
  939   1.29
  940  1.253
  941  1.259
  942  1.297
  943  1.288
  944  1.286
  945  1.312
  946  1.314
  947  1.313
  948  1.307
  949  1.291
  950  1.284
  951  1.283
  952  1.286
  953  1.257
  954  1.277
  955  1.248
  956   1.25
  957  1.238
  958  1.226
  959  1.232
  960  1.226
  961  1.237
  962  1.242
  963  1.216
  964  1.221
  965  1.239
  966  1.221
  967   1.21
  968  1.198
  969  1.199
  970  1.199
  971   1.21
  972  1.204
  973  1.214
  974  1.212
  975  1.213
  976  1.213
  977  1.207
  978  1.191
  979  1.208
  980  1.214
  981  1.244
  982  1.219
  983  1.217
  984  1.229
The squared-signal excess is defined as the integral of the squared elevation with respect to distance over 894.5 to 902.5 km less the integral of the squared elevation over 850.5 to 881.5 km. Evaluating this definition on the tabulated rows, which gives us -49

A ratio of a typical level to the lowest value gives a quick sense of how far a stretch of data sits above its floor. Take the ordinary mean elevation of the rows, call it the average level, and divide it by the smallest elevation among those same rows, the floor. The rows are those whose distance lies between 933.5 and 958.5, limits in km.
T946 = 1.05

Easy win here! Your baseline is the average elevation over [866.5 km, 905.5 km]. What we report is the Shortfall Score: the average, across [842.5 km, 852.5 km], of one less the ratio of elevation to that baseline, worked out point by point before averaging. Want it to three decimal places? -0.043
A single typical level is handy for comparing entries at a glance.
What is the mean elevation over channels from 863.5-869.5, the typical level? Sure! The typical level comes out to 1.42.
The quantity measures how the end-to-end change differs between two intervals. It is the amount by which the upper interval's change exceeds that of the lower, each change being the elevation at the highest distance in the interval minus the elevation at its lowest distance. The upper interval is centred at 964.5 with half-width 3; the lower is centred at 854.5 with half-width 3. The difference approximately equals -0.09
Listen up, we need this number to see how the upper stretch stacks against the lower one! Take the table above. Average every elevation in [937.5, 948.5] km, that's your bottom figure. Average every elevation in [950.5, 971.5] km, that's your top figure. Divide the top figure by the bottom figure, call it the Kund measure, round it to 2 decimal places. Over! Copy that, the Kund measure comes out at 0.95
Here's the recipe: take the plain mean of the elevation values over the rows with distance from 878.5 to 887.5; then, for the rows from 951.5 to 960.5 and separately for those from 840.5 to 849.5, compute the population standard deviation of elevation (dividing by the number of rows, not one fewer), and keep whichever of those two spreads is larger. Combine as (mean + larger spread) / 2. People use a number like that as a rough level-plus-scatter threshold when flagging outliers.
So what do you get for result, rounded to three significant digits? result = 0.701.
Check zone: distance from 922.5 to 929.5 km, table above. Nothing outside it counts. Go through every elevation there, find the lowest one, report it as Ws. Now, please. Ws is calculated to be 1.295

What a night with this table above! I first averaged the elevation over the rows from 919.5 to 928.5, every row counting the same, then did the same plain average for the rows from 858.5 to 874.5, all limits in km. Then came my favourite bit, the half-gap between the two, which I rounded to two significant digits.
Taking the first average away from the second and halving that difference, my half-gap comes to 0.061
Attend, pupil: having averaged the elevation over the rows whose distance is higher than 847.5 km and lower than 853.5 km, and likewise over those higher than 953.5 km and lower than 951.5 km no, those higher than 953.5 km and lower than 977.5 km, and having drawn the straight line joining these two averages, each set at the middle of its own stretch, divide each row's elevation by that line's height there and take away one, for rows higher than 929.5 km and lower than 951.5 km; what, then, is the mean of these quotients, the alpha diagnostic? 0.019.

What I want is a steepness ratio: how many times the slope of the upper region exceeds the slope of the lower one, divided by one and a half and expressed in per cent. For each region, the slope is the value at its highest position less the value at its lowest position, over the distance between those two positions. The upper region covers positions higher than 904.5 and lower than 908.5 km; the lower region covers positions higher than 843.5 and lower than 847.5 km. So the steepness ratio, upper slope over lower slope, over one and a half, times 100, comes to 67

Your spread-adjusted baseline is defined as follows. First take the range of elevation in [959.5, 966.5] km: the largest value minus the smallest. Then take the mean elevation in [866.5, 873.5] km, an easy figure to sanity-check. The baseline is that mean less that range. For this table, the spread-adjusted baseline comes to 1.39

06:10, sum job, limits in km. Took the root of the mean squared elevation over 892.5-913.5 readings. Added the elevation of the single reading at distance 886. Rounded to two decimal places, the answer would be 2.68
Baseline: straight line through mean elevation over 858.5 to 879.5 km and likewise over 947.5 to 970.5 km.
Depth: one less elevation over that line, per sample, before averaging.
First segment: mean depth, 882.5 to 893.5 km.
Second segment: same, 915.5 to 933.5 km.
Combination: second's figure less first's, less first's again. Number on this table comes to -0.021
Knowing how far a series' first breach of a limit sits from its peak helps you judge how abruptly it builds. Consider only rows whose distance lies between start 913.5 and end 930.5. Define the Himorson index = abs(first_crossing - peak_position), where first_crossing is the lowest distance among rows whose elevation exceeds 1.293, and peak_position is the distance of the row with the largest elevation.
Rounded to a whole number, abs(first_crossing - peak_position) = 13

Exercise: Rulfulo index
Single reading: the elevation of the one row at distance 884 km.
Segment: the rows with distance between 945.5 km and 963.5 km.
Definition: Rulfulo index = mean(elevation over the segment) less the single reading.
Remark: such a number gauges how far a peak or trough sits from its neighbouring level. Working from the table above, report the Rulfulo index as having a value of -0.108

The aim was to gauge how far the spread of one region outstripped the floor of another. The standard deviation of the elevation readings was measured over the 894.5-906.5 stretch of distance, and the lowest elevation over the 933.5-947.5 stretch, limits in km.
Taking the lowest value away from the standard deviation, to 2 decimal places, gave -1.24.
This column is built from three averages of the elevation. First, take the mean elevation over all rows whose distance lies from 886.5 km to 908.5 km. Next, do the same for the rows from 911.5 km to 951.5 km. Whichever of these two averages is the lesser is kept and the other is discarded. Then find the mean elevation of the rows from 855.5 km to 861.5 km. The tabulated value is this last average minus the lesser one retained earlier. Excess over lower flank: 0.164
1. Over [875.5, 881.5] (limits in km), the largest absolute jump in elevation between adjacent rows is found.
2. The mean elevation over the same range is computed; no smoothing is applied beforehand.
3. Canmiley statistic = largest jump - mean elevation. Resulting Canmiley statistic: -1.37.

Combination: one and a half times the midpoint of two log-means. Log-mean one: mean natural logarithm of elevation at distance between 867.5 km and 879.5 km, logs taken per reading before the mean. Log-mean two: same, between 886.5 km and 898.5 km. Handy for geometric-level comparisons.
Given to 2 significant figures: 0.48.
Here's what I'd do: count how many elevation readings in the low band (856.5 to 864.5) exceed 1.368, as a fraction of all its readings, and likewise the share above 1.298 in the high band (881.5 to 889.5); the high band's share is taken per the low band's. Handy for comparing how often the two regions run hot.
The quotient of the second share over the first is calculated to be 1.00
